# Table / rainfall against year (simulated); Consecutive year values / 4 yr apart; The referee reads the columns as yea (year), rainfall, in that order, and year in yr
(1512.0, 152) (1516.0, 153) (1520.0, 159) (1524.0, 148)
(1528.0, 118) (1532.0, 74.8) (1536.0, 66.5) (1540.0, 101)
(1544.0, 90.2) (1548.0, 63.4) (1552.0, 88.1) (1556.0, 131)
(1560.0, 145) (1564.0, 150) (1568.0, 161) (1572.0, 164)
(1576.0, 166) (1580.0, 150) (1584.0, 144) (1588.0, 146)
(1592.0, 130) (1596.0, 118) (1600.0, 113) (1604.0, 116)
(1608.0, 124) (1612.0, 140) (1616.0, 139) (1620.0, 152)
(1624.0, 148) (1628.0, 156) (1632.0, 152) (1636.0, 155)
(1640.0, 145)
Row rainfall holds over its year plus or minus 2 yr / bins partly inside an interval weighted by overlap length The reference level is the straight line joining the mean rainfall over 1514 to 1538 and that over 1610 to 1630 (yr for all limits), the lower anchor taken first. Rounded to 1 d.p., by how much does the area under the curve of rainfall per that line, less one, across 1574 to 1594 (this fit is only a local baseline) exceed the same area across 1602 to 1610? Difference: 2.9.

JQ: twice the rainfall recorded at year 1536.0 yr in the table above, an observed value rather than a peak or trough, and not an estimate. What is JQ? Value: 133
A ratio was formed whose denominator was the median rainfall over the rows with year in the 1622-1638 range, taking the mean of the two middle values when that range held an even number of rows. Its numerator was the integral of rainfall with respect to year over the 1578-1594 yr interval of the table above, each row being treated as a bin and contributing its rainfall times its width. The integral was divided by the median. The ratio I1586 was 15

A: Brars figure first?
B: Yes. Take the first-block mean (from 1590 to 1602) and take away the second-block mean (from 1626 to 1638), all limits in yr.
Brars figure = -34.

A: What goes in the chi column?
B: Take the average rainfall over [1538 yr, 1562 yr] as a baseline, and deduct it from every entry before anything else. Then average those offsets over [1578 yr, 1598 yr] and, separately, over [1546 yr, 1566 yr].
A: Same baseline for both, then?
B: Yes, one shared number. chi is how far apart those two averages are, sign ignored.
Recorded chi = 22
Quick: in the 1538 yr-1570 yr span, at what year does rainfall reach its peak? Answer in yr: 1568.0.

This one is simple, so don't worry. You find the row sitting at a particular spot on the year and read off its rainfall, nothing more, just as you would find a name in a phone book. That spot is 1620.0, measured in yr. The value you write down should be 152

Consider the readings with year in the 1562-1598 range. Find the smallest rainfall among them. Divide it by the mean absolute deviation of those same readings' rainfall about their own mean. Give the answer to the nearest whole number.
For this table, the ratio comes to 10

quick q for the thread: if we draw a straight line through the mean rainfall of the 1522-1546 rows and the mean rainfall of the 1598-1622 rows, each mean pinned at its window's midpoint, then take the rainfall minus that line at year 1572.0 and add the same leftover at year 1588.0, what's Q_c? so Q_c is 73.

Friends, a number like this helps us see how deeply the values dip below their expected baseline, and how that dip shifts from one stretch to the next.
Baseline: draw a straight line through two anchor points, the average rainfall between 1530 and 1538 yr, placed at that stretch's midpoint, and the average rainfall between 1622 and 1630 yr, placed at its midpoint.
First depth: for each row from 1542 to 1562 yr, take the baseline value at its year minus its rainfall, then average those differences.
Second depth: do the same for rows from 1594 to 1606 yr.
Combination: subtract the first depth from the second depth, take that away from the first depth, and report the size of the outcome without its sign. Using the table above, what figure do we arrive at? 47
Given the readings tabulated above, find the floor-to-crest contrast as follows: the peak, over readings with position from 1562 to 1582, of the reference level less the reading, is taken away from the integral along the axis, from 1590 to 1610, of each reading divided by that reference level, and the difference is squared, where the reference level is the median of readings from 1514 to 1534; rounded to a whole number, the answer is 333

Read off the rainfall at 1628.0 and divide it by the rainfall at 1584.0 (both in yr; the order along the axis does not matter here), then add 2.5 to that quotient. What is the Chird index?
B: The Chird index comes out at 3.58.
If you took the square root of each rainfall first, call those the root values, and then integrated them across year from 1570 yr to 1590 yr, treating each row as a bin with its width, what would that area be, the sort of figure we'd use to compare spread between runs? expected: 248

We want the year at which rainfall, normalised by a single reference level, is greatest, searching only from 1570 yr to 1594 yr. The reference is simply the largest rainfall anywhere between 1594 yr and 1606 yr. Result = 1576.0 yr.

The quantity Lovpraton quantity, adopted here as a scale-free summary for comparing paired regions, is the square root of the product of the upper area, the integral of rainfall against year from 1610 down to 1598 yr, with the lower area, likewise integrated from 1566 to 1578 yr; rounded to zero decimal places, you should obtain 1665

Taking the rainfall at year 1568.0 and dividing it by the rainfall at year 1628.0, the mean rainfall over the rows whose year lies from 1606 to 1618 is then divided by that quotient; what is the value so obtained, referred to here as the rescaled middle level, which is 130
